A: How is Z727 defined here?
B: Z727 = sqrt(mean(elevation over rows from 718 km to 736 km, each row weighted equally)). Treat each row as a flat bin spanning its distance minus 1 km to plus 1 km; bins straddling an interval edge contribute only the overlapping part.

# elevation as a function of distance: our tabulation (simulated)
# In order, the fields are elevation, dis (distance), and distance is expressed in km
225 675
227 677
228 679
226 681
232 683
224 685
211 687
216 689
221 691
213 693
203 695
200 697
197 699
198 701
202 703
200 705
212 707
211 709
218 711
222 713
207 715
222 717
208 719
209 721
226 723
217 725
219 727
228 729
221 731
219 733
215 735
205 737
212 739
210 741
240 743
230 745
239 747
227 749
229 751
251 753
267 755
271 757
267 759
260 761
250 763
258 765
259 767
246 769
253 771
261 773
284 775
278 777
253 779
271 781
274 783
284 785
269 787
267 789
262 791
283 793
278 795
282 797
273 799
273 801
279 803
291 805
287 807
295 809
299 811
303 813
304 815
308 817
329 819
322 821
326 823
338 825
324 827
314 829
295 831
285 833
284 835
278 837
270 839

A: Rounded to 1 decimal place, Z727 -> 14.8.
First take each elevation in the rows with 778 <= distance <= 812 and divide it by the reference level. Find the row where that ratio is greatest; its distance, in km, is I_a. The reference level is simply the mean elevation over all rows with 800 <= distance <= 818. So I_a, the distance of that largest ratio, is 811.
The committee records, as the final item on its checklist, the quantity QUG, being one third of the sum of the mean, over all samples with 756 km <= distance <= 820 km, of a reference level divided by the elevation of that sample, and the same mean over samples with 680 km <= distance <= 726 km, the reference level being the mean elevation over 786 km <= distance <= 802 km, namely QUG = 0.76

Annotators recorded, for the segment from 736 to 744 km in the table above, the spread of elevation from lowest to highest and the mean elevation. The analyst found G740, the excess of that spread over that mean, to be -182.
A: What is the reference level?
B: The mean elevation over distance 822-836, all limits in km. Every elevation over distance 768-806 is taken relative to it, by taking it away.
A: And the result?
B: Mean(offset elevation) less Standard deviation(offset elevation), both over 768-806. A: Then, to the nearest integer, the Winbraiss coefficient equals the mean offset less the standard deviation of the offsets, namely -50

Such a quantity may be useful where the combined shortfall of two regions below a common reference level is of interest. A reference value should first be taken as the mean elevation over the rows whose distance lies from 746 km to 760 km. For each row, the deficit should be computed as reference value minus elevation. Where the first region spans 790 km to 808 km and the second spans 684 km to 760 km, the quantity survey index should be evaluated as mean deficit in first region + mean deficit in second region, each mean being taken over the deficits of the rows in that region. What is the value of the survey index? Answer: 1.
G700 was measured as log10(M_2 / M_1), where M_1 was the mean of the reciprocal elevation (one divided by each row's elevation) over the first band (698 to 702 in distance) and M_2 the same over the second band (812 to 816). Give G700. -0.19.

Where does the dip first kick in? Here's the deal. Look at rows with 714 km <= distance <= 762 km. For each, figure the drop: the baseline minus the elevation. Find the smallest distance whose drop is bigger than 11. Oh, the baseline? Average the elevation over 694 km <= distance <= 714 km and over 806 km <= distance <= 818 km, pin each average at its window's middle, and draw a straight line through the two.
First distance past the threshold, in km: 719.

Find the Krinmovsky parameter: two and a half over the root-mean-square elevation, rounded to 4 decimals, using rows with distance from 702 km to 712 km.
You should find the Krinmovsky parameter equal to 0.0120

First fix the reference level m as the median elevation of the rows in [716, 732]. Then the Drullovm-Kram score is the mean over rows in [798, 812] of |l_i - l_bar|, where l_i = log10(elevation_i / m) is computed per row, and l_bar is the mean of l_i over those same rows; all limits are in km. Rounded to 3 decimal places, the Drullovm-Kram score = 0.013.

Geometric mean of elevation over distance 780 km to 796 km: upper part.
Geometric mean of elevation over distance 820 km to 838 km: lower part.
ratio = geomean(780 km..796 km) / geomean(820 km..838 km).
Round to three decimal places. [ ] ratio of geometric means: 0.892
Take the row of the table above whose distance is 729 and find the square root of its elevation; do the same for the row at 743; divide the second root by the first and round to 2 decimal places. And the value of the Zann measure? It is 1.03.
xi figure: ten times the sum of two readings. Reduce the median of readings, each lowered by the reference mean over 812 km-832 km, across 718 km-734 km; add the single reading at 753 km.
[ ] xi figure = 1537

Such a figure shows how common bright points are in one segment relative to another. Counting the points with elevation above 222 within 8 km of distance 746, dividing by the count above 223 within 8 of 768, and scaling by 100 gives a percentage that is 75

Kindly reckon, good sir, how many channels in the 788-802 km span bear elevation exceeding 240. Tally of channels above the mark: 7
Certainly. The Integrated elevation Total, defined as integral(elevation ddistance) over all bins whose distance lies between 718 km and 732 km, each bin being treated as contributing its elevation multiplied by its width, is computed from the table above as 3056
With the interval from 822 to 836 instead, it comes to 4332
